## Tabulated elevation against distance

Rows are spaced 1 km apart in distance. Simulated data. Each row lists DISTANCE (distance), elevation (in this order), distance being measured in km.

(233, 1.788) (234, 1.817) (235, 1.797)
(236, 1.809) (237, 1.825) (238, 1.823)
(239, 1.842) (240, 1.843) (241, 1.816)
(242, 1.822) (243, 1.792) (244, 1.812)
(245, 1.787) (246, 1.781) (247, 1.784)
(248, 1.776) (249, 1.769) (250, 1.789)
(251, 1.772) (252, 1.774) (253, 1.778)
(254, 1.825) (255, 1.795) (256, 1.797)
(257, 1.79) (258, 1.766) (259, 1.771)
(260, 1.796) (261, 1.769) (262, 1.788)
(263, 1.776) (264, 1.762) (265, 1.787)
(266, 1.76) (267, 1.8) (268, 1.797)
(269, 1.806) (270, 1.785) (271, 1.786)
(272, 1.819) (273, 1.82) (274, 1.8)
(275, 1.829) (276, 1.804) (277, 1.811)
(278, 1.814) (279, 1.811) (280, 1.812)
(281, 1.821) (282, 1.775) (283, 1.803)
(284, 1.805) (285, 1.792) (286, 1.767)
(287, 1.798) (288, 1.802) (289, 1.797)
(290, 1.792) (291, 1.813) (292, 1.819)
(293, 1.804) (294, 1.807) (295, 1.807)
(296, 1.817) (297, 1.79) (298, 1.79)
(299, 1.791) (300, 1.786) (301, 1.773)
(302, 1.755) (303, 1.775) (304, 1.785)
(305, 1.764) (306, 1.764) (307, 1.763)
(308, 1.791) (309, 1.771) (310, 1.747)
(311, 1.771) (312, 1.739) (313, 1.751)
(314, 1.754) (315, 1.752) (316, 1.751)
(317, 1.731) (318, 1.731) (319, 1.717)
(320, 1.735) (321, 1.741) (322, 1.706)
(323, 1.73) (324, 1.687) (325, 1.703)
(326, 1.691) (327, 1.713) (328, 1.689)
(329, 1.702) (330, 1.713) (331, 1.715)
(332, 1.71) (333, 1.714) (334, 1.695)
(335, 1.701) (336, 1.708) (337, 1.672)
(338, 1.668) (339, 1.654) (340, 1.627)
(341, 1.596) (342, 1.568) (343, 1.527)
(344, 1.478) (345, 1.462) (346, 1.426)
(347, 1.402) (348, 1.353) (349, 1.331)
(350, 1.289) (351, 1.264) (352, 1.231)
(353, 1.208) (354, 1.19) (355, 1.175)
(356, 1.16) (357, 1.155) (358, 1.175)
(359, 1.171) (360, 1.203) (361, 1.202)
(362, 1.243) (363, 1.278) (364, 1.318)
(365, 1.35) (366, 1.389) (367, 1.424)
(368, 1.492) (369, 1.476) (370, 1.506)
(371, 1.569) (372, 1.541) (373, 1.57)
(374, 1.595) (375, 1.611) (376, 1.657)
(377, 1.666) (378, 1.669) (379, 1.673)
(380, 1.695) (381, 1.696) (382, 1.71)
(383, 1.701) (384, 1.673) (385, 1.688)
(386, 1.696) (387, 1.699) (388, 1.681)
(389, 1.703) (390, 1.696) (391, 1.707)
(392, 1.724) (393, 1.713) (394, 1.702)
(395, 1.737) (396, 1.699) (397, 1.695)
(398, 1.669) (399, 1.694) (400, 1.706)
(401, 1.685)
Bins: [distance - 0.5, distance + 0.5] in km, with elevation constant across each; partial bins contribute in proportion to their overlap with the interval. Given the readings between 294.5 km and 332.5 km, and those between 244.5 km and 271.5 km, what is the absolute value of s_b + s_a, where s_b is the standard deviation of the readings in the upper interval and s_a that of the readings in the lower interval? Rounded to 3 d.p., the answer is 0.049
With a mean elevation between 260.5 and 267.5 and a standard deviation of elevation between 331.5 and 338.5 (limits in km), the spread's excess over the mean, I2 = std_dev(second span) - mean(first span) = -1.76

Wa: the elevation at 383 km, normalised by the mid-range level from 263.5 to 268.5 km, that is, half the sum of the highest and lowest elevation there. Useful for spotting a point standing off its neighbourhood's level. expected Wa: 0.956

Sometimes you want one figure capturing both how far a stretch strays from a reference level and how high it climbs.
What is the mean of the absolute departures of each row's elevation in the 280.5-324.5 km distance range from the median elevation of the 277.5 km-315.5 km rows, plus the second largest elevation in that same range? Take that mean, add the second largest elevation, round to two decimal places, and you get 1.85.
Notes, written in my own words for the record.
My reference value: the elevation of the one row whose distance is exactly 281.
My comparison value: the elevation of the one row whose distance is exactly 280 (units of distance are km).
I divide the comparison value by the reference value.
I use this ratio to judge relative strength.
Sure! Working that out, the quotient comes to 1.00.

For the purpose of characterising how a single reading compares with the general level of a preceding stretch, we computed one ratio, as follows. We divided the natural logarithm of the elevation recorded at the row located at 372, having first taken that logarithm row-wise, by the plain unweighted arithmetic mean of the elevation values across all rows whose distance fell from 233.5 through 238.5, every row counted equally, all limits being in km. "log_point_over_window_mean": 0.24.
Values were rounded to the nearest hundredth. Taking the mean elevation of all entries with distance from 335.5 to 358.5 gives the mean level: 1.41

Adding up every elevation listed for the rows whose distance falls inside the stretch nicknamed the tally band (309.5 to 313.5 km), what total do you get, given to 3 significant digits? 7.01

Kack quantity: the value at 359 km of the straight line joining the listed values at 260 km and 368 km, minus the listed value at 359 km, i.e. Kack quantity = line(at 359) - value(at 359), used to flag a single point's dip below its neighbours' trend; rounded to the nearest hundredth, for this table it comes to 0.35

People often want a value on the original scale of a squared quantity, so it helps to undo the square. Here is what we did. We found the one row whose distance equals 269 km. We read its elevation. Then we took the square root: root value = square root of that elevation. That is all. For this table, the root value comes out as 1.34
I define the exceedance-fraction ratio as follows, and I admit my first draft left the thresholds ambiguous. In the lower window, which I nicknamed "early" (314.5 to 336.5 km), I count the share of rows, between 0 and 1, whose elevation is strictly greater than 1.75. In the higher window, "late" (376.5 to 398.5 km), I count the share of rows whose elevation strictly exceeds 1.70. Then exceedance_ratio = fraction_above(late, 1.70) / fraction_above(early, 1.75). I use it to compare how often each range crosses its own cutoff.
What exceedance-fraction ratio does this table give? 4.0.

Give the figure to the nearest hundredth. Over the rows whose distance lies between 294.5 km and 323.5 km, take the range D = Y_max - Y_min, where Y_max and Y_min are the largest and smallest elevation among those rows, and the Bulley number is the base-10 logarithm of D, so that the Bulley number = -0.95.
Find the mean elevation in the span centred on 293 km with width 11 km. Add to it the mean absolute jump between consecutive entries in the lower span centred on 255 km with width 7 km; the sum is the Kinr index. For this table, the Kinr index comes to 1.82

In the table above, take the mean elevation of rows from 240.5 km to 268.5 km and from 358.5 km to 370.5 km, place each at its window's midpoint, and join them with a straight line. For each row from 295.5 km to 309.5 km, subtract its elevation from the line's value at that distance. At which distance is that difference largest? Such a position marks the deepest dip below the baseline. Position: 302 km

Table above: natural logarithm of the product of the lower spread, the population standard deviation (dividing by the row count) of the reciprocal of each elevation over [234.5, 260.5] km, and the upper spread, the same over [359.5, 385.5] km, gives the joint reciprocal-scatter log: -7.52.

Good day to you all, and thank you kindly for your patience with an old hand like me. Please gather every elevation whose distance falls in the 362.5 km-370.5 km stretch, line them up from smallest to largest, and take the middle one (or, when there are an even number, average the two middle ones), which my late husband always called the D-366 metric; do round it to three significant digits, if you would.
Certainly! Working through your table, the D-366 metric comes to 1.41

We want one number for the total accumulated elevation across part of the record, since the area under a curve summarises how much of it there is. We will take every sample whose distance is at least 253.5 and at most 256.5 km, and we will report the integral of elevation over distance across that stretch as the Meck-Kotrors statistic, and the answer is 5.4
